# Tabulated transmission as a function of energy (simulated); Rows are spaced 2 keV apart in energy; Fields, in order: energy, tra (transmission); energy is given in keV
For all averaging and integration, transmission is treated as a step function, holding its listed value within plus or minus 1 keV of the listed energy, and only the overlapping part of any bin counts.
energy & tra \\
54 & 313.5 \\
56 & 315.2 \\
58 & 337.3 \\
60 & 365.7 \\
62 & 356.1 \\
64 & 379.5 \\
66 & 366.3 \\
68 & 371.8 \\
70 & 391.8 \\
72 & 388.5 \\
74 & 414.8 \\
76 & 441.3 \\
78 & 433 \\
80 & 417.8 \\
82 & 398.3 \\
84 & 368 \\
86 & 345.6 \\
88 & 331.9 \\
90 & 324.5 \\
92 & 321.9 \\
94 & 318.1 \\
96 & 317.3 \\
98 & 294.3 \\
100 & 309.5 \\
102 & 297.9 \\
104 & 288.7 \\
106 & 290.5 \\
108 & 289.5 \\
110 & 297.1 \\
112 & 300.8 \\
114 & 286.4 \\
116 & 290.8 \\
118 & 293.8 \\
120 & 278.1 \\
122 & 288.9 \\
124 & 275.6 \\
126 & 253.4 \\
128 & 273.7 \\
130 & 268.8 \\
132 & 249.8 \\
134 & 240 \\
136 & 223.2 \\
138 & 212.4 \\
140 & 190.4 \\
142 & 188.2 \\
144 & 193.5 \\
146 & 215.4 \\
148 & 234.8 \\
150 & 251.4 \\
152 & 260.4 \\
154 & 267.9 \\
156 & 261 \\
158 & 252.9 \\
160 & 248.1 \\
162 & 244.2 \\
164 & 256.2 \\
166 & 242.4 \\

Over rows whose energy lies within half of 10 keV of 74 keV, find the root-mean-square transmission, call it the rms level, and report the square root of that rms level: 20.4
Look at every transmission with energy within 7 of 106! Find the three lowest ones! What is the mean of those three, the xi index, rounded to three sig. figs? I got 290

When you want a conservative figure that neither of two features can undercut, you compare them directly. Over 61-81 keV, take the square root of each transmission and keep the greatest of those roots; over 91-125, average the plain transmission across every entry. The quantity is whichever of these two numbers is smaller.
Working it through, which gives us 21.0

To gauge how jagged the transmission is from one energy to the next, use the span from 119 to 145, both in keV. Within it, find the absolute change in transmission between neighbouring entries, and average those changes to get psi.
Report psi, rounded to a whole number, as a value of 13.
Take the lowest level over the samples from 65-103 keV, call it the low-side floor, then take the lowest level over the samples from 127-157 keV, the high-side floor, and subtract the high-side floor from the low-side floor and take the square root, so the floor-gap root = 10.3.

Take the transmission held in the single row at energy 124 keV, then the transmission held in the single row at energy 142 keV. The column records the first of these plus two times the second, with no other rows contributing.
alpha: 652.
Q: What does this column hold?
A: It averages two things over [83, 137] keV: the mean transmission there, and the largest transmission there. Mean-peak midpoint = 331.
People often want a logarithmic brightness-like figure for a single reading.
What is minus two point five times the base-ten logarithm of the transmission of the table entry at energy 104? -6.2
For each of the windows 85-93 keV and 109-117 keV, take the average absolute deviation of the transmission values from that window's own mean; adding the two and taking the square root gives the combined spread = 3.6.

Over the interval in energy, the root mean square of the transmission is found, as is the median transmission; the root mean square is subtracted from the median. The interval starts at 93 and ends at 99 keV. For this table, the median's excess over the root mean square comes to 7.2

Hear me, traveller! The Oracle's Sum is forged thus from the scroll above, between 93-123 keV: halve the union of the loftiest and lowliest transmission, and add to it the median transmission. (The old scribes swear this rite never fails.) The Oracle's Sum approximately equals 592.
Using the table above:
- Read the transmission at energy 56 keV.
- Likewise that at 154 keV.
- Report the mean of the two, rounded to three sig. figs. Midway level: 292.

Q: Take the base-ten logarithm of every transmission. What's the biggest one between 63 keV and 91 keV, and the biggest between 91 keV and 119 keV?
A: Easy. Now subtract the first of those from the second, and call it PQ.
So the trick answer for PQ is -0.14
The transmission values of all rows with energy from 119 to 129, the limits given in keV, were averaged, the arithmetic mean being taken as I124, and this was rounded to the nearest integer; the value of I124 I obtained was 274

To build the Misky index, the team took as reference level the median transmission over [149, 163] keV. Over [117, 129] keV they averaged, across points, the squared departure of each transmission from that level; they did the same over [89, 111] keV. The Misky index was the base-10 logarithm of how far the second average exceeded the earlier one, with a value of 3.32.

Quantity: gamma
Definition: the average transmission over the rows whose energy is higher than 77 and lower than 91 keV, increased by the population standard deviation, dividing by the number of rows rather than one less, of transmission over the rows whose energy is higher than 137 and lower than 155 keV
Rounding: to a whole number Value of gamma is 403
